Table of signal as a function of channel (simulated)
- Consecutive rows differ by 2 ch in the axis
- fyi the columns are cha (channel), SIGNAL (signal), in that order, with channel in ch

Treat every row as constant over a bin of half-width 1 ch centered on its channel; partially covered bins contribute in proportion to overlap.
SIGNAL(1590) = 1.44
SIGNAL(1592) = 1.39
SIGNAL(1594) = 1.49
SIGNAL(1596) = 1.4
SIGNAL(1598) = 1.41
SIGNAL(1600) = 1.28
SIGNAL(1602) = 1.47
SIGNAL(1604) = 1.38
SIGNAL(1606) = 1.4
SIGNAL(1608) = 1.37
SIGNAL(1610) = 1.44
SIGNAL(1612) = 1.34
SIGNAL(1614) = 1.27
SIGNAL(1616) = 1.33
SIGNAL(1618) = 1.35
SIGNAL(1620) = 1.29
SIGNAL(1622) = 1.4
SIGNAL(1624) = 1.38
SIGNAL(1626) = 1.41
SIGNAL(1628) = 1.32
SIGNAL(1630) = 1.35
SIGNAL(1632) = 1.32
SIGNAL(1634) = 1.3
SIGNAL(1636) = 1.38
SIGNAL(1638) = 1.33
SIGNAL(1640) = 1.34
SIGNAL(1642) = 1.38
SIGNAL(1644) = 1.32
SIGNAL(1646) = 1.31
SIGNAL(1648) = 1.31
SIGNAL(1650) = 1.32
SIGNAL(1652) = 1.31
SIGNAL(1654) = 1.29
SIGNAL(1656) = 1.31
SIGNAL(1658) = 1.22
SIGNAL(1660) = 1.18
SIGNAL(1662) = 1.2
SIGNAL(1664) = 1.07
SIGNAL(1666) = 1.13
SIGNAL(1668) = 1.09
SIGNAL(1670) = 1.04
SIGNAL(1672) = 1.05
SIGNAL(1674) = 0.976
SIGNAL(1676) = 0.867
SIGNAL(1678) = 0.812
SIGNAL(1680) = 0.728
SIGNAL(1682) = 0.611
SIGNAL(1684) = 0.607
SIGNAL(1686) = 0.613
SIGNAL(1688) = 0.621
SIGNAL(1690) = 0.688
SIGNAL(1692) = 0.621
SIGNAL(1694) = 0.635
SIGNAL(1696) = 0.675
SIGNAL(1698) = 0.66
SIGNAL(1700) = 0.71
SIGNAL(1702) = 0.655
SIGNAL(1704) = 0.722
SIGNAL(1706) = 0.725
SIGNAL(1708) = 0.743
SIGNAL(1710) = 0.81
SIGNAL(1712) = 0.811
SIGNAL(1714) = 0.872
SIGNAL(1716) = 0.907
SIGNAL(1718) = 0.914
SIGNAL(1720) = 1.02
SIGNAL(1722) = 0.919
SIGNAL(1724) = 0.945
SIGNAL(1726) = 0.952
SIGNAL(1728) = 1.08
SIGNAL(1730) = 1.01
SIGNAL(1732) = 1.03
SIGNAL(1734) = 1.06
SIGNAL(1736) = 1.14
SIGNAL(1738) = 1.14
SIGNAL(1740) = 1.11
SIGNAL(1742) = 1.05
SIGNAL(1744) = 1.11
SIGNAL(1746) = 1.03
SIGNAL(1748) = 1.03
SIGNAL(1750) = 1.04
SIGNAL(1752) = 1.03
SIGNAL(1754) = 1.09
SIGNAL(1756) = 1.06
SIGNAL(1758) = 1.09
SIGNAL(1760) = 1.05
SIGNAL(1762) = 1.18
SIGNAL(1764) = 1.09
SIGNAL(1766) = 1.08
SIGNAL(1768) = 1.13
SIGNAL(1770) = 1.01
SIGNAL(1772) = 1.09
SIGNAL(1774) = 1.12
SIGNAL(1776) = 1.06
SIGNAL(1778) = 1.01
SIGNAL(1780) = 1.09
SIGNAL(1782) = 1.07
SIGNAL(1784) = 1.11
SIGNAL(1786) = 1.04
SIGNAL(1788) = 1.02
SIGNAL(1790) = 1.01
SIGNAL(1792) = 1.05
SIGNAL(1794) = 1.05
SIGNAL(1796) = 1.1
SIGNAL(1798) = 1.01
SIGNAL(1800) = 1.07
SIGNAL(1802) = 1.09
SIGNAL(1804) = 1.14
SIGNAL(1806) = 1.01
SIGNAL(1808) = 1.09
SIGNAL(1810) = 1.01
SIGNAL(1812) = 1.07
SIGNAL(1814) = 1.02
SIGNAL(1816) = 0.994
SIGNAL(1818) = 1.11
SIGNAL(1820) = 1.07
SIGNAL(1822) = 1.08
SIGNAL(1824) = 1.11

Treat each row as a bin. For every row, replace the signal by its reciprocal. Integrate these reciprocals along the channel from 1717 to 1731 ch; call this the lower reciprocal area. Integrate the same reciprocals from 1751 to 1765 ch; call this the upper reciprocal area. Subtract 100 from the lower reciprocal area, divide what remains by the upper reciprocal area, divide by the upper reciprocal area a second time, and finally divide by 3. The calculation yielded -0.171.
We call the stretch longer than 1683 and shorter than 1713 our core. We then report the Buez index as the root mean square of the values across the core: 0.69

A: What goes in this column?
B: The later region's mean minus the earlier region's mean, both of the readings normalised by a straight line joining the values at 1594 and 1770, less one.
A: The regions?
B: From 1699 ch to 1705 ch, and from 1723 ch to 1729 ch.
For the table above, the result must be 0.3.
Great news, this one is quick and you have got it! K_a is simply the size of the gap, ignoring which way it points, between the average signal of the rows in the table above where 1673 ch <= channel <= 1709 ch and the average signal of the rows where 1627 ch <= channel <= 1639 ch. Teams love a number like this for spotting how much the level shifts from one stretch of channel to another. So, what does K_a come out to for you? 0.63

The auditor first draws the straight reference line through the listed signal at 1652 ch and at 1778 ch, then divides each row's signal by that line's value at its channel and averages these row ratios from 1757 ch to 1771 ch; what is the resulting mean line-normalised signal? 1.04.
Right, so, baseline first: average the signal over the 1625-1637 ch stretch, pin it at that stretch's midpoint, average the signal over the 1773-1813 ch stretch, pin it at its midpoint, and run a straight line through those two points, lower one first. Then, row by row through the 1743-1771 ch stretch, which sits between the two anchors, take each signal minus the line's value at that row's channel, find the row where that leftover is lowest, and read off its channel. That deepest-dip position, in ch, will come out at 1746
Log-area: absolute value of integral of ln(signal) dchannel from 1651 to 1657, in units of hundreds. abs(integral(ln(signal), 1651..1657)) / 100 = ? 0.016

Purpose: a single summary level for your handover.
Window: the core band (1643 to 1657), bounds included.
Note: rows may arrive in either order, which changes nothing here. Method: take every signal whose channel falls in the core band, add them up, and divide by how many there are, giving 1.3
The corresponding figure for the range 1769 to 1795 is 1.1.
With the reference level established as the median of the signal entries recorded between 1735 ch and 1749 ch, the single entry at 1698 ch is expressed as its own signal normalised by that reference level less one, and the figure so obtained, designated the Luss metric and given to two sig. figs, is -0.41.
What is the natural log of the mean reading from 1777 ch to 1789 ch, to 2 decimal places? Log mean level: 0.06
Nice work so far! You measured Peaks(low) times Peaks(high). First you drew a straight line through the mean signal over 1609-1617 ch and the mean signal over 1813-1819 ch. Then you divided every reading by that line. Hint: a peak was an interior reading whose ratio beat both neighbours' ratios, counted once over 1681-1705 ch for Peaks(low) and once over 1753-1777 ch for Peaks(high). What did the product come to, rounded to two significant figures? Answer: 12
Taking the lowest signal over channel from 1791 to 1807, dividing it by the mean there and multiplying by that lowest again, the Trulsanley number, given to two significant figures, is 0.96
